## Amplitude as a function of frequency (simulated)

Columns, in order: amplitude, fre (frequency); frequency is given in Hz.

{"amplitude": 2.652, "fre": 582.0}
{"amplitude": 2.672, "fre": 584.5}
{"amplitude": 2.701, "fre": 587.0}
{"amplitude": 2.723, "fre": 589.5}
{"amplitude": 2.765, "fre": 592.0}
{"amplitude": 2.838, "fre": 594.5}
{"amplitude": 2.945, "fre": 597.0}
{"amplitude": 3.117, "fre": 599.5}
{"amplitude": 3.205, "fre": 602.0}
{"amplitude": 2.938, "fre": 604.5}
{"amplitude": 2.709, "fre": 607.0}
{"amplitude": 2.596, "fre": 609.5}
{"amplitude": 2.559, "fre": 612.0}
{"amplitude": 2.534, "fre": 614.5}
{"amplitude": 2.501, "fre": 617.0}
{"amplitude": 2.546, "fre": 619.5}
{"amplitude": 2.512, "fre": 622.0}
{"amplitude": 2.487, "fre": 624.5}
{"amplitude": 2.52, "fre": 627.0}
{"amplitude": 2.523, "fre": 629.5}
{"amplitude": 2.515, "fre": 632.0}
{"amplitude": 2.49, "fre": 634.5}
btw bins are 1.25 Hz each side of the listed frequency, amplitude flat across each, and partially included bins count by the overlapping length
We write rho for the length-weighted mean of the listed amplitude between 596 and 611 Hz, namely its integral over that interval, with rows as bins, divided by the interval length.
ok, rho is 2.91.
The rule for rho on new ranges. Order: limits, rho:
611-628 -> 2.52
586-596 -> 2.76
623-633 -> 2.51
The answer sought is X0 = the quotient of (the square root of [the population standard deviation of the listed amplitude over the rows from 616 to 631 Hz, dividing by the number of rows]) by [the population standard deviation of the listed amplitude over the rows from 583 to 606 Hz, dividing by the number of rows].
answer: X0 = 0.8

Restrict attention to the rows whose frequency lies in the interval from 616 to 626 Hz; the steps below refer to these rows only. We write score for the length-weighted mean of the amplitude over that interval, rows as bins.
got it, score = 2.51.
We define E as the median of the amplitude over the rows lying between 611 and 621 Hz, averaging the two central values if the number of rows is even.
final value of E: 2.54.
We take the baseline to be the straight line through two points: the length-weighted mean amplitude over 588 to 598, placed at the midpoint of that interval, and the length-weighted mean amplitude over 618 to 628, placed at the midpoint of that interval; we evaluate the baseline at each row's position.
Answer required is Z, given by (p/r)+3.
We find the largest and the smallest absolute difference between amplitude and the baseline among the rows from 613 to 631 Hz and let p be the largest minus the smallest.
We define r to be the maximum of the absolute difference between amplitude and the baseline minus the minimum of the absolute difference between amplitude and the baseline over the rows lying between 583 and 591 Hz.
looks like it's 3.7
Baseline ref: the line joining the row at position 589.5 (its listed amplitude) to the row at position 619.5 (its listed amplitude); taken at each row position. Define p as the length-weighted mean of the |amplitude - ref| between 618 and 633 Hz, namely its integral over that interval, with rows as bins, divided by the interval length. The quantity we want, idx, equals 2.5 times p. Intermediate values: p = 0.025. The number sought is 0.06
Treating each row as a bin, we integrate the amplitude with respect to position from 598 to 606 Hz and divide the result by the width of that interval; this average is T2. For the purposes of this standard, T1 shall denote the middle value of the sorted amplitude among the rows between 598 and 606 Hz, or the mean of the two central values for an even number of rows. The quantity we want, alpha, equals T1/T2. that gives 1.02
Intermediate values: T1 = 3.1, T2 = 3.1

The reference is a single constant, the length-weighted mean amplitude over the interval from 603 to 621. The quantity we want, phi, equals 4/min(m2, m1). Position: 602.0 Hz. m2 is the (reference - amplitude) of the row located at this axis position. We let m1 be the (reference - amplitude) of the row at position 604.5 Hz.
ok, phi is -7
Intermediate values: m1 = -0.3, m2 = -0.6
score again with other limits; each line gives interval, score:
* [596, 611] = 2.91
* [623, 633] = 2.51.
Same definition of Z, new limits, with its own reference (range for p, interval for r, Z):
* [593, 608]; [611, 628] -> 9.4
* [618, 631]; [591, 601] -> 3.2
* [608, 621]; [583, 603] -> 3.2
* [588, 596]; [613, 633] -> 4.0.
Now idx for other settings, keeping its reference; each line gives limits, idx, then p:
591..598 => 0.39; 0.155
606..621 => 0.09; 0.037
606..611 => 0.12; 0.046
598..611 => 0.69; 0.277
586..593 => 0.08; 0.030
